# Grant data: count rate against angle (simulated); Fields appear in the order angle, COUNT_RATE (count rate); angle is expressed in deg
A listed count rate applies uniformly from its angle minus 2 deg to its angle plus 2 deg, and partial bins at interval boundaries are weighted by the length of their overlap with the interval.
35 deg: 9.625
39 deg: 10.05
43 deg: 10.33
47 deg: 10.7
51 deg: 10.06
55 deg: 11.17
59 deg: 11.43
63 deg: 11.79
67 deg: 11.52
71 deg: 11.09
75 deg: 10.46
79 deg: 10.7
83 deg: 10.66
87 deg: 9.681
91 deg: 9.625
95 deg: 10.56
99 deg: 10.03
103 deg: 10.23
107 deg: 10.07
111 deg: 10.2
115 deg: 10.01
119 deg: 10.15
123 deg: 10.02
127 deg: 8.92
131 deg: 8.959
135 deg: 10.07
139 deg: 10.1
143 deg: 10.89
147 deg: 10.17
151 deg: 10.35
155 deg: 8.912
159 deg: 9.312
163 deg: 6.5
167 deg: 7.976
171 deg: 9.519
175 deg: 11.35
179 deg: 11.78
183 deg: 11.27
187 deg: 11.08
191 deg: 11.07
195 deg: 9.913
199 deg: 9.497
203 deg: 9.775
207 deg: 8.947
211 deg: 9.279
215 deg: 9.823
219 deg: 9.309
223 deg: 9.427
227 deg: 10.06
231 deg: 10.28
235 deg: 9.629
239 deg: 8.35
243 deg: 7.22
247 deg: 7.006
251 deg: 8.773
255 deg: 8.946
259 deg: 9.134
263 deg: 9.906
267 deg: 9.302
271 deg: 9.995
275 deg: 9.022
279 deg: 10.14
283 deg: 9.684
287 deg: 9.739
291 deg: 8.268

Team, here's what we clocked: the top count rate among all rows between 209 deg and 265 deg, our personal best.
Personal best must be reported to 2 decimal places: 10.28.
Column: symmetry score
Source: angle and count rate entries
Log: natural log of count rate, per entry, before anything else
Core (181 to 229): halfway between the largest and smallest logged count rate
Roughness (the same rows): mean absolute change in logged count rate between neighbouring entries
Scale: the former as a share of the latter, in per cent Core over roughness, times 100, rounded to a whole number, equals 4944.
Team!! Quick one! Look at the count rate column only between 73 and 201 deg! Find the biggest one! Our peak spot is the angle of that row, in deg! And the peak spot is 179 deg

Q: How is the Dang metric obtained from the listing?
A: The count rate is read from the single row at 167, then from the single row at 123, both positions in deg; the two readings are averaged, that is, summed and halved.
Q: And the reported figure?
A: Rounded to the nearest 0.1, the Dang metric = 9.0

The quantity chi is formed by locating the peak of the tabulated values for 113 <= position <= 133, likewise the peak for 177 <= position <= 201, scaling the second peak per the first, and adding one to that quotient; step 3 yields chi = 2.16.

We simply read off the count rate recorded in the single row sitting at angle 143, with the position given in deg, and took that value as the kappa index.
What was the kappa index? 10.89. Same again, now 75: 10.46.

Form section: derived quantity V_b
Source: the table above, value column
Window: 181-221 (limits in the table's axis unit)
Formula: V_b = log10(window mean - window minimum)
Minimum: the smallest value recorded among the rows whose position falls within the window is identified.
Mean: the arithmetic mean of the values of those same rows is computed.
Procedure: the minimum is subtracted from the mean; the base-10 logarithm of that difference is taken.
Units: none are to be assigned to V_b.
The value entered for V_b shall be 0.0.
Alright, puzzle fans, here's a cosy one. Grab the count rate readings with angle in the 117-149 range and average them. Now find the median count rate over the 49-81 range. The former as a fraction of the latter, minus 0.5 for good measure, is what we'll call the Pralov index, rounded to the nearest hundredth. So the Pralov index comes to 0.39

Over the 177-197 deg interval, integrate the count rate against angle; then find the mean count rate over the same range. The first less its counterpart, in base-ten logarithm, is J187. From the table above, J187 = 2.32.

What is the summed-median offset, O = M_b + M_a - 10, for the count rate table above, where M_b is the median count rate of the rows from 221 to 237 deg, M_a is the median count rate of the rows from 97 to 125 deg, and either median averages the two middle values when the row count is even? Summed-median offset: 9.9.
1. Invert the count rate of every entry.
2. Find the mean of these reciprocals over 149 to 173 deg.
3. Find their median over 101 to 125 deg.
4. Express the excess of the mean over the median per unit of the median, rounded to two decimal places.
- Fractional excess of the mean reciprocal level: 0.18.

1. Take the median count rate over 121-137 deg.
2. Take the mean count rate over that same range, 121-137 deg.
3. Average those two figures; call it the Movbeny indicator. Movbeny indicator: 9.5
